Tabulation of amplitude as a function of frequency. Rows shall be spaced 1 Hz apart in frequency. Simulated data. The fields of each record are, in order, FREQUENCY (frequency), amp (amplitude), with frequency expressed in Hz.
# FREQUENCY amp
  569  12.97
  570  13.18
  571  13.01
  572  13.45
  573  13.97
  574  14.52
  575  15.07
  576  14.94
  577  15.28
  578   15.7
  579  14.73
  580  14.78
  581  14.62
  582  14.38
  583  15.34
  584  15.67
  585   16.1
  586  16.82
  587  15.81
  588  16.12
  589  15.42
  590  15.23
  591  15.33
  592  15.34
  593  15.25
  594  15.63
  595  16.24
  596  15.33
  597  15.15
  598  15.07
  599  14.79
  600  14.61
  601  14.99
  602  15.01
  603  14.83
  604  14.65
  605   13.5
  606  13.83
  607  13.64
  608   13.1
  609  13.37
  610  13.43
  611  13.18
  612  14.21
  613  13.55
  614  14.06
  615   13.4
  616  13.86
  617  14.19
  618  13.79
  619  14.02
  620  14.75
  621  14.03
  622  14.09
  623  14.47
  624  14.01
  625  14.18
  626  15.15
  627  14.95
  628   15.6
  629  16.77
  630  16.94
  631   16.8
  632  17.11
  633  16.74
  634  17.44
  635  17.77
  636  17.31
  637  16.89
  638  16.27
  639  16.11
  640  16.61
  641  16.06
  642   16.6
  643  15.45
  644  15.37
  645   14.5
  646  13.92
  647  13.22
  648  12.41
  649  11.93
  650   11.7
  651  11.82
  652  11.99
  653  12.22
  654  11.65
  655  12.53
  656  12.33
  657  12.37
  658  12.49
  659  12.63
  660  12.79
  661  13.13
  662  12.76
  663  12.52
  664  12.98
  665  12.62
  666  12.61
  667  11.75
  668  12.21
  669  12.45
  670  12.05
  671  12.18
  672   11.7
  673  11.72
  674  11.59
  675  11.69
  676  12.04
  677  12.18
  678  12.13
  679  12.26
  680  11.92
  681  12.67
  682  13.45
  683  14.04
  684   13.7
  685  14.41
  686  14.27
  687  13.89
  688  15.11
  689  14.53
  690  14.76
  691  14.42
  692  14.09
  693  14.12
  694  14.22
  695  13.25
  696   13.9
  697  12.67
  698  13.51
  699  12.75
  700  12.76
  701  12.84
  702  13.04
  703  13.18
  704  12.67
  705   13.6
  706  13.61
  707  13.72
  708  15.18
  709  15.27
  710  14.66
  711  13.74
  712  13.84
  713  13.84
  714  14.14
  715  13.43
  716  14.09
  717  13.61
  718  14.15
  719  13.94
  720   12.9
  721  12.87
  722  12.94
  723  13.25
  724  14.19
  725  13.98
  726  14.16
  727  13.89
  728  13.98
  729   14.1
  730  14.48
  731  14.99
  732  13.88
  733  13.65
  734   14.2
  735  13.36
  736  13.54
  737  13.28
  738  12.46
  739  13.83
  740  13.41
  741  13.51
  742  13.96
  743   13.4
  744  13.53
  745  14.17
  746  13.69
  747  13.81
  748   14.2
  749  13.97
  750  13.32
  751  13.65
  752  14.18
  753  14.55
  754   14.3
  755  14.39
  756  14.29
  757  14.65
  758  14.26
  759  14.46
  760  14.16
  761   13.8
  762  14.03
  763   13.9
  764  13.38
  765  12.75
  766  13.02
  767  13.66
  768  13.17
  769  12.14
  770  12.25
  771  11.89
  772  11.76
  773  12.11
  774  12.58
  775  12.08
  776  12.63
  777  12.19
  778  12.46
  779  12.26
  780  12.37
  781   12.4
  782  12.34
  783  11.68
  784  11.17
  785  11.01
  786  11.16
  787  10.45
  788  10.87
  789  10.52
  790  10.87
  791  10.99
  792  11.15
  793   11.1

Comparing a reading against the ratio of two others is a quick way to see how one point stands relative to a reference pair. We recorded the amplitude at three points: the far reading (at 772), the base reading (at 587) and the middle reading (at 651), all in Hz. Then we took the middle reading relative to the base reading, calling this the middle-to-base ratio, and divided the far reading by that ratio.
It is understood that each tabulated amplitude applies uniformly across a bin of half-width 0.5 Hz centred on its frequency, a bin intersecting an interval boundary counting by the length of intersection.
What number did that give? 15.7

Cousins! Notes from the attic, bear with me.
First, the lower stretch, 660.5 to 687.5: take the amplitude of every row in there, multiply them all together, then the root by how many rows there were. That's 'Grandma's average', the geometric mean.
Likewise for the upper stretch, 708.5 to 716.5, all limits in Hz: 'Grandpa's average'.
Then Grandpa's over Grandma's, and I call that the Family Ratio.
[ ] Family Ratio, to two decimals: 1.12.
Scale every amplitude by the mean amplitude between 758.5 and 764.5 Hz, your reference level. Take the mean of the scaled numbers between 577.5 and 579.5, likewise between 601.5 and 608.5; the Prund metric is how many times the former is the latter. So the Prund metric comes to 1.08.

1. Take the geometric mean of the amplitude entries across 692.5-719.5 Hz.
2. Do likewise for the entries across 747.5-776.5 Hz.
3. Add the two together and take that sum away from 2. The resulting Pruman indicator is -25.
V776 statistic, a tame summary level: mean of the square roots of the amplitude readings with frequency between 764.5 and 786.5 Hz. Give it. 3.50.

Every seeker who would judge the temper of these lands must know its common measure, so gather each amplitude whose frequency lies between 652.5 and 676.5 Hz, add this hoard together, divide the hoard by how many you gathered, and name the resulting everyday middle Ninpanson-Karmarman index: 12.3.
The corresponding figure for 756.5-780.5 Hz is 13.0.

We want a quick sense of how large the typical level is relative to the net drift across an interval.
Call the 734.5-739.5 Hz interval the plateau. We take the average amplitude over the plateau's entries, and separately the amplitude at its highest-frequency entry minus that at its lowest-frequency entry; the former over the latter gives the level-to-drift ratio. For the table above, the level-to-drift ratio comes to 28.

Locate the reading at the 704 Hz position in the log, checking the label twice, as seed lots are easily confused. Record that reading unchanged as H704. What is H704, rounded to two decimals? 12.67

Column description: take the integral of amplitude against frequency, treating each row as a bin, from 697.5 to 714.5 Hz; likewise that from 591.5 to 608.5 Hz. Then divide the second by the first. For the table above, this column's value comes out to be 1.08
